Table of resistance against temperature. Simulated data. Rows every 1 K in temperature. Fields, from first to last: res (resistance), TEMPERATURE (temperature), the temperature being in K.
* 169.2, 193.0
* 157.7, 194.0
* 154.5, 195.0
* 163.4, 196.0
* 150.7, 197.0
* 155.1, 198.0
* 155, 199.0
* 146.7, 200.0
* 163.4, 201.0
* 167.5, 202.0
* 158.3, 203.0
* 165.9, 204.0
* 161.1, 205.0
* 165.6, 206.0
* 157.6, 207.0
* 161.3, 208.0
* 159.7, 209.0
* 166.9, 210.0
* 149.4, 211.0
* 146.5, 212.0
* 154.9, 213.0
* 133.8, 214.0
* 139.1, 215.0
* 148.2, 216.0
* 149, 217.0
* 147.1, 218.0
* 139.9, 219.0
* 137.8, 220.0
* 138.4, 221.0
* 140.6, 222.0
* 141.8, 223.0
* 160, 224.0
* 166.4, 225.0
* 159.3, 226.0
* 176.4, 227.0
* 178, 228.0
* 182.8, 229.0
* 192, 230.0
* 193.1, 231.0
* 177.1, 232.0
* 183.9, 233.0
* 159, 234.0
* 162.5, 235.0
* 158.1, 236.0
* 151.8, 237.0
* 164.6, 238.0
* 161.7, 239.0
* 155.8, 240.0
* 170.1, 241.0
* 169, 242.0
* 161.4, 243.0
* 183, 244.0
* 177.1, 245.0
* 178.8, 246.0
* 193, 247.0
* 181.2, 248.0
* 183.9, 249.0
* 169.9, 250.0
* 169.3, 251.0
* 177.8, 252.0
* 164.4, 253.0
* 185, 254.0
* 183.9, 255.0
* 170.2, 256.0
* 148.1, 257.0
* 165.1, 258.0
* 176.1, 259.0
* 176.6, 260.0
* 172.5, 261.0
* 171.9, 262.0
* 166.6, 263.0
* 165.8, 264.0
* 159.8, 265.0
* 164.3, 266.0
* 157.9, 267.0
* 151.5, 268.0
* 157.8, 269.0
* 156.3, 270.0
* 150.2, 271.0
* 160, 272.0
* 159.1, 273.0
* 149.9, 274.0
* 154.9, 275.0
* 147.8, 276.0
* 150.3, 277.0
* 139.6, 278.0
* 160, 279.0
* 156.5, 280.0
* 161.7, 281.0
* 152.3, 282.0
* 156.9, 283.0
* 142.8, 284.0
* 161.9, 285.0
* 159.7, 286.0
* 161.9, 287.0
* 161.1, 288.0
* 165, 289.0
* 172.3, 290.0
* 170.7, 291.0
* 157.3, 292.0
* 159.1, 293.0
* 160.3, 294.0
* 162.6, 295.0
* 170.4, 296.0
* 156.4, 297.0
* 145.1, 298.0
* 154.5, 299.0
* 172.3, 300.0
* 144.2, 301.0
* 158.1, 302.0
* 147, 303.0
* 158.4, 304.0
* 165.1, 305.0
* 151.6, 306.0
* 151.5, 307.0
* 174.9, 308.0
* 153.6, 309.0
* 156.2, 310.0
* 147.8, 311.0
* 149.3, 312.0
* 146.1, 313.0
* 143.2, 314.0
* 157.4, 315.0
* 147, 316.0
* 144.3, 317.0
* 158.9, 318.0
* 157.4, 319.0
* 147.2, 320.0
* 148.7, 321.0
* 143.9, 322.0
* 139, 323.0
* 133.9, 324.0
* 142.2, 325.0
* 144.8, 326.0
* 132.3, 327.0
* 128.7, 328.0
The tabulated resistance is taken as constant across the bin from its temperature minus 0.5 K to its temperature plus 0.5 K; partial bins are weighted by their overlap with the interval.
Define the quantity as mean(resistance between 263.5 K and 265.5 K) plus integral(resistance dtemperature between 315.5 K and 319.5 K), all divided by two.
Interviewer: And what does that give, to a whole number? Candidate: 385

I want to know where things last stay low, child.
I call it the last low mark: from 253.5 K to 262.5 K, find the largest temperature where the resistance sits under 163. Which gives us 257.0 K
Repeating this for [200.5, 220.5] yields 220.0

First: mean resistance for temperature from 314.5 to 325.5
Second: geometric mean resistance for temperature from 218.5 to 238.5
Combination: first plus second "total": 310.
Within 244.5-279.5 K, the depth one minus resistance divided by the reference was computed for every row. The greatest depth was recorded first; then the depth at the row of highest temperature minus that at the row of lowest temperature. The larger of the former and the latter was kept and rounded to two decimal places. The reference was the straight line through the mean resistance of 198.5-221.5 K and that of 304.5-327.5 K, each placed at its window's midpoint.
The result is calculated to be 0.11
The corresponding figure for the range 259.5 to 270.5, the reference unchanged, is 0.13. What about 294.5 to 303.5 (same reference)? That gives 0.10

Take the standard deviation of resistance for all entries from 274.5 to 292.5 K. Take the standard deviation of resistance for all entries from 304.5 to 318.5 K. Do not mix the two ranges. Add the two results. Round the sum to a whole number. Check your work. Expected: 17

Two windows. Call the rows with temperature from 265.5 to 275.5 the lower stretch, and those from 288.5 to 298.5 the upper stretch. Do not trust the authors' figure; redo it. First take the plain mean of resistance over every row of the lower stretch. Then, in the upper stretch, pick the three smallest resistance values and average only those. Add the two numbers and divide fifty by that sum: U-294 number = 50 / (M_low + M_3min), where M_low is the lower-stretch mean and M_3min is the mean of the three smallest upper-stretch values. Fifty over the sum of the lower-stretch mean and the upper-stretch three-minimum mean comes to 0.162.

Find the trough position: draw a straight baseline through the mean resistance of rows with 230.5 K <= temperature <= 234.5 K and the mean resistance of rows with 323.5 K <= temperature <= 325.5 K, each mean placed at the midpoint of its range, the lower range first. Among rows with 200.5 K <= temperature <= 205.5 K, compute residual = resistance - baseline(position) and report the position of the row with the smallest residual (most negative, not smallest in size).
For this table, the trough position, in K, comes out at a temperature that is 203.0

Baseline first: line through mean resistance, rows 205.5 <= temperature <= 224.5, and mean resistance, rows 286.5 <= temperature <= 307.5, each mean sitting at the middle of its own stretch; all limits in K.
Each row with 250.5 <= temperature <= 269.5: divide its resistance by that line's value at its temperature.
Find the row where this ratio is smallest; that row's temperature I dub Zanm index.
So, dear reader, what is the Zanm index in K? 257.0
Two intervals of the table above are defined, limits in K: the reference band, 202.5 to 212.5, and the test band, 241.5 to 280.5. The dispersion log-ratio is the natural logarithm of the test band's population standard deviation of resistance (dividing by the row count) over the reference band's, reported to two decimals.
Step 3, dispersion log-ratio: 0.65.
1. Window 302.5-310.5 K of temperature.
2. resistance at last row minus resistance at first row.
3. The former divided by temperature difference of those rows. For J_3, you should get 1.3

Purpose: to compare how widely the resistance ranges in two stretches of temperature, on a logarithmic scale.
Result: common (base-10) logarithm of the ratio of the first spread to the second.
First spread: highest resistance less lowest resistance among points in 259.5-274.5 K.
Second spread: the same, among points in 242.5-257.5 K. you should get -0.23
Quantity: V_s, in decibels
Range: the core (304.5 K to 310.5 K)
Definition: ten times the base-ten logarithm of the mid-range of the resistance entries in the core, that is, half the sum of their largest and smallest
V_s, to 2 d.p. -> 22.13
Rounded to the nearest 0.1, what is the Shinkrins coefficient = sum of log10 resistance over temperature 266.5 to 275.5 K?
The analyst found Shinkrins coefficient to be 19.7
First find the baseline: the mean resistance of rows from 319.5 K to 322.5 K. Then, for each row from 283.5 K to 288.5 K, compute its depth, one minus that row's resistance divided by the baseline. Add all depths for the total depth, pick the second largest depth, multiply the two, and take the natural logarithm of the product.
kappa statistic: -3.4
